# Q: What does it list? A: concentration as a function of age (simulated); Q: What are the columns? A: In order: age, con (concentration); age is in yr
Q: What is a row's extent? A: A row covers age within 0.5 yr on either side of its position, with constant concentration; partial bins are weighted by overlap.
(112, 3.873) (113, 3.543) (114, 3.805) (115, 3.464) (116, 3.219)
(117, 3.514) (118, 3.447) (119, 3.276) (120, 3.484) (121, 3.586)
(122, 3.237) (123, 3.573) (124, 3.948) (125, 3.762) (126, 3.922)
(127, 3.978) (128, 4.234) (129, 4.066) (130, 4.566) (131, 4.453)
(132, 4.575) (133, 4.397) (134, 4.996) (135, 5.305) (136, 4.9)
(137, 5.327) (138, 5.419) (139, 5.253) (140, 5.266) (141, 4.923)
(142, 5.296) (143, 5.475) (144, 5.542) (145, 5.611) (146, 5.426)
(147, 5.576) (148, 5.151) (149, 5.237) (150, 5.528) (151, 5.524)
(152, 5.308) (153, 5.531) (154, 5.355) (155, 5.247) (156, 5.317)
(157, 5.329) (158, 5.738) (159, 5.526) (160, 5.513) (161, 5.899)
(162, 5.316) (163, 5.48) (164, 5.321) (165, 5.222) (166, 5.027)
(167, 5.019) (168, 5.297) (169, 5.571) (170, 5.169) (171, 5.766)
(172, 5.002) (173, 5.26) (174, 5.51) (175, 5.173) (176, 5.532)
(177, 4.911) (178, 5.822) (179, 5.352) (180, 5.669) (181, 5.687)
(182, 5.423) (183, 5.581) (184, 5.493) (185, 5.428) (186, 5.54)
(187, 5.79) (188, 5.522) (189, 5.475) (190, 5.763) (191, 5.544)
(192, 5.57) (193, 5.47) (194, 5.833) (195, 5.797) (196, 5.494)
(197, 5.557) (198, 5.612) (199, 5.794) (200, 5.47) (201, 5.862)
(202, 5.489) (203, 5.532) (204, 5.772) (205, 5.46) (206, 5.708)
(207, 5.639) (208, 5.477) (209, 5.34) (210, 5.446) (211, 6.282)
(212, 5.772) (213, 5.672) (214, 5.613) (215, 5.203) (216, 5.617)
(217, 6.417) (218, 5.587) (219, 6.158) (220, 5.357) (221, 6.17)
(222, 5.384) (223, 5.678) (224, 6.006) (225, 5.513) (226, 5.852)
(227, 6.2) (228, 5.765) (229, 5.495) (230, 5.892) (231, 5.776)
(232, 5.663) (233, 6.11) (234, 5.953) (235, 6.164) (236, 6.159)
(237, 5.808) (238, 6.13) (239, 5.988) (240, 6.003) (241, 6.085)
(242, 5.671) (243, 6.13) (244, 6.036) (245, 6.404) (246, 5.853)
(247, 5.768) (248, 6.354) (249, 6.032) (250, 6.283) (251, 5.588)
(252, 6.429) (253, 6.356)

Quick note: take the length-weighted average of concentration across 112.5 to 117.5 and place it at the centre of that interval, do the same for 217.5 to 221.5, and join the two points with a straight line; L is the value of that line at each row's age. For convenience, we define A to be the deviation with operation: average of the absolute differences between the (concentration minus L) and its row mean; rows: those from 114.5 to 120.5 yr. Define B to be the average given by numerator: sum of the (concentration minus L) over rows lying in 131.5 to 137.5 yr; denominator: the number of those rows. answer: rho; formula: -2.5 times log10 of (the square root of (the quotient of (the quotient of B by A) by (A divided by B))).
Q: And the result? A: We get -2.45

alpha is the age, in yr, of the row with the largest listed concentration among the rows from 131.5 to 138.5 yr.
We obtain 138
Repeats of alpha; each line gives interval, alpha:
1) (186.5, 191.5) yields 187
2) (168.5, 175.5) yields 171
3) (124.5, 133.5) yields 132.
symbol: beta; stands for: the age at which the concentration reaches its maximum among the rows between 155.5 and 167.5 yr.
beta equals 161 yr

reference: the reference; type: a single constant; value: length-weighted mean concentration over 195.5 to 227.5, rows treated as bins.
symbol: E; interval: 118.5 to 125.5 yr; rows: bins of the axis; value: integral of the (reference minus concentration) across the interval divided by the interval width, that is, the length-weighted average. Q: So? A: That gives 2.1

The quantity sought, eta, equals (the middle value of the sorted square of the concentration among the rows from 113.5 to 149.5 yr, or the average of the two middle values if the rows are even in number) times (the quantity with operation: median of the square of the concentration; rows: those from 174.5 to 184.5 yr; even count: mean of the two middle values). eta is 618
